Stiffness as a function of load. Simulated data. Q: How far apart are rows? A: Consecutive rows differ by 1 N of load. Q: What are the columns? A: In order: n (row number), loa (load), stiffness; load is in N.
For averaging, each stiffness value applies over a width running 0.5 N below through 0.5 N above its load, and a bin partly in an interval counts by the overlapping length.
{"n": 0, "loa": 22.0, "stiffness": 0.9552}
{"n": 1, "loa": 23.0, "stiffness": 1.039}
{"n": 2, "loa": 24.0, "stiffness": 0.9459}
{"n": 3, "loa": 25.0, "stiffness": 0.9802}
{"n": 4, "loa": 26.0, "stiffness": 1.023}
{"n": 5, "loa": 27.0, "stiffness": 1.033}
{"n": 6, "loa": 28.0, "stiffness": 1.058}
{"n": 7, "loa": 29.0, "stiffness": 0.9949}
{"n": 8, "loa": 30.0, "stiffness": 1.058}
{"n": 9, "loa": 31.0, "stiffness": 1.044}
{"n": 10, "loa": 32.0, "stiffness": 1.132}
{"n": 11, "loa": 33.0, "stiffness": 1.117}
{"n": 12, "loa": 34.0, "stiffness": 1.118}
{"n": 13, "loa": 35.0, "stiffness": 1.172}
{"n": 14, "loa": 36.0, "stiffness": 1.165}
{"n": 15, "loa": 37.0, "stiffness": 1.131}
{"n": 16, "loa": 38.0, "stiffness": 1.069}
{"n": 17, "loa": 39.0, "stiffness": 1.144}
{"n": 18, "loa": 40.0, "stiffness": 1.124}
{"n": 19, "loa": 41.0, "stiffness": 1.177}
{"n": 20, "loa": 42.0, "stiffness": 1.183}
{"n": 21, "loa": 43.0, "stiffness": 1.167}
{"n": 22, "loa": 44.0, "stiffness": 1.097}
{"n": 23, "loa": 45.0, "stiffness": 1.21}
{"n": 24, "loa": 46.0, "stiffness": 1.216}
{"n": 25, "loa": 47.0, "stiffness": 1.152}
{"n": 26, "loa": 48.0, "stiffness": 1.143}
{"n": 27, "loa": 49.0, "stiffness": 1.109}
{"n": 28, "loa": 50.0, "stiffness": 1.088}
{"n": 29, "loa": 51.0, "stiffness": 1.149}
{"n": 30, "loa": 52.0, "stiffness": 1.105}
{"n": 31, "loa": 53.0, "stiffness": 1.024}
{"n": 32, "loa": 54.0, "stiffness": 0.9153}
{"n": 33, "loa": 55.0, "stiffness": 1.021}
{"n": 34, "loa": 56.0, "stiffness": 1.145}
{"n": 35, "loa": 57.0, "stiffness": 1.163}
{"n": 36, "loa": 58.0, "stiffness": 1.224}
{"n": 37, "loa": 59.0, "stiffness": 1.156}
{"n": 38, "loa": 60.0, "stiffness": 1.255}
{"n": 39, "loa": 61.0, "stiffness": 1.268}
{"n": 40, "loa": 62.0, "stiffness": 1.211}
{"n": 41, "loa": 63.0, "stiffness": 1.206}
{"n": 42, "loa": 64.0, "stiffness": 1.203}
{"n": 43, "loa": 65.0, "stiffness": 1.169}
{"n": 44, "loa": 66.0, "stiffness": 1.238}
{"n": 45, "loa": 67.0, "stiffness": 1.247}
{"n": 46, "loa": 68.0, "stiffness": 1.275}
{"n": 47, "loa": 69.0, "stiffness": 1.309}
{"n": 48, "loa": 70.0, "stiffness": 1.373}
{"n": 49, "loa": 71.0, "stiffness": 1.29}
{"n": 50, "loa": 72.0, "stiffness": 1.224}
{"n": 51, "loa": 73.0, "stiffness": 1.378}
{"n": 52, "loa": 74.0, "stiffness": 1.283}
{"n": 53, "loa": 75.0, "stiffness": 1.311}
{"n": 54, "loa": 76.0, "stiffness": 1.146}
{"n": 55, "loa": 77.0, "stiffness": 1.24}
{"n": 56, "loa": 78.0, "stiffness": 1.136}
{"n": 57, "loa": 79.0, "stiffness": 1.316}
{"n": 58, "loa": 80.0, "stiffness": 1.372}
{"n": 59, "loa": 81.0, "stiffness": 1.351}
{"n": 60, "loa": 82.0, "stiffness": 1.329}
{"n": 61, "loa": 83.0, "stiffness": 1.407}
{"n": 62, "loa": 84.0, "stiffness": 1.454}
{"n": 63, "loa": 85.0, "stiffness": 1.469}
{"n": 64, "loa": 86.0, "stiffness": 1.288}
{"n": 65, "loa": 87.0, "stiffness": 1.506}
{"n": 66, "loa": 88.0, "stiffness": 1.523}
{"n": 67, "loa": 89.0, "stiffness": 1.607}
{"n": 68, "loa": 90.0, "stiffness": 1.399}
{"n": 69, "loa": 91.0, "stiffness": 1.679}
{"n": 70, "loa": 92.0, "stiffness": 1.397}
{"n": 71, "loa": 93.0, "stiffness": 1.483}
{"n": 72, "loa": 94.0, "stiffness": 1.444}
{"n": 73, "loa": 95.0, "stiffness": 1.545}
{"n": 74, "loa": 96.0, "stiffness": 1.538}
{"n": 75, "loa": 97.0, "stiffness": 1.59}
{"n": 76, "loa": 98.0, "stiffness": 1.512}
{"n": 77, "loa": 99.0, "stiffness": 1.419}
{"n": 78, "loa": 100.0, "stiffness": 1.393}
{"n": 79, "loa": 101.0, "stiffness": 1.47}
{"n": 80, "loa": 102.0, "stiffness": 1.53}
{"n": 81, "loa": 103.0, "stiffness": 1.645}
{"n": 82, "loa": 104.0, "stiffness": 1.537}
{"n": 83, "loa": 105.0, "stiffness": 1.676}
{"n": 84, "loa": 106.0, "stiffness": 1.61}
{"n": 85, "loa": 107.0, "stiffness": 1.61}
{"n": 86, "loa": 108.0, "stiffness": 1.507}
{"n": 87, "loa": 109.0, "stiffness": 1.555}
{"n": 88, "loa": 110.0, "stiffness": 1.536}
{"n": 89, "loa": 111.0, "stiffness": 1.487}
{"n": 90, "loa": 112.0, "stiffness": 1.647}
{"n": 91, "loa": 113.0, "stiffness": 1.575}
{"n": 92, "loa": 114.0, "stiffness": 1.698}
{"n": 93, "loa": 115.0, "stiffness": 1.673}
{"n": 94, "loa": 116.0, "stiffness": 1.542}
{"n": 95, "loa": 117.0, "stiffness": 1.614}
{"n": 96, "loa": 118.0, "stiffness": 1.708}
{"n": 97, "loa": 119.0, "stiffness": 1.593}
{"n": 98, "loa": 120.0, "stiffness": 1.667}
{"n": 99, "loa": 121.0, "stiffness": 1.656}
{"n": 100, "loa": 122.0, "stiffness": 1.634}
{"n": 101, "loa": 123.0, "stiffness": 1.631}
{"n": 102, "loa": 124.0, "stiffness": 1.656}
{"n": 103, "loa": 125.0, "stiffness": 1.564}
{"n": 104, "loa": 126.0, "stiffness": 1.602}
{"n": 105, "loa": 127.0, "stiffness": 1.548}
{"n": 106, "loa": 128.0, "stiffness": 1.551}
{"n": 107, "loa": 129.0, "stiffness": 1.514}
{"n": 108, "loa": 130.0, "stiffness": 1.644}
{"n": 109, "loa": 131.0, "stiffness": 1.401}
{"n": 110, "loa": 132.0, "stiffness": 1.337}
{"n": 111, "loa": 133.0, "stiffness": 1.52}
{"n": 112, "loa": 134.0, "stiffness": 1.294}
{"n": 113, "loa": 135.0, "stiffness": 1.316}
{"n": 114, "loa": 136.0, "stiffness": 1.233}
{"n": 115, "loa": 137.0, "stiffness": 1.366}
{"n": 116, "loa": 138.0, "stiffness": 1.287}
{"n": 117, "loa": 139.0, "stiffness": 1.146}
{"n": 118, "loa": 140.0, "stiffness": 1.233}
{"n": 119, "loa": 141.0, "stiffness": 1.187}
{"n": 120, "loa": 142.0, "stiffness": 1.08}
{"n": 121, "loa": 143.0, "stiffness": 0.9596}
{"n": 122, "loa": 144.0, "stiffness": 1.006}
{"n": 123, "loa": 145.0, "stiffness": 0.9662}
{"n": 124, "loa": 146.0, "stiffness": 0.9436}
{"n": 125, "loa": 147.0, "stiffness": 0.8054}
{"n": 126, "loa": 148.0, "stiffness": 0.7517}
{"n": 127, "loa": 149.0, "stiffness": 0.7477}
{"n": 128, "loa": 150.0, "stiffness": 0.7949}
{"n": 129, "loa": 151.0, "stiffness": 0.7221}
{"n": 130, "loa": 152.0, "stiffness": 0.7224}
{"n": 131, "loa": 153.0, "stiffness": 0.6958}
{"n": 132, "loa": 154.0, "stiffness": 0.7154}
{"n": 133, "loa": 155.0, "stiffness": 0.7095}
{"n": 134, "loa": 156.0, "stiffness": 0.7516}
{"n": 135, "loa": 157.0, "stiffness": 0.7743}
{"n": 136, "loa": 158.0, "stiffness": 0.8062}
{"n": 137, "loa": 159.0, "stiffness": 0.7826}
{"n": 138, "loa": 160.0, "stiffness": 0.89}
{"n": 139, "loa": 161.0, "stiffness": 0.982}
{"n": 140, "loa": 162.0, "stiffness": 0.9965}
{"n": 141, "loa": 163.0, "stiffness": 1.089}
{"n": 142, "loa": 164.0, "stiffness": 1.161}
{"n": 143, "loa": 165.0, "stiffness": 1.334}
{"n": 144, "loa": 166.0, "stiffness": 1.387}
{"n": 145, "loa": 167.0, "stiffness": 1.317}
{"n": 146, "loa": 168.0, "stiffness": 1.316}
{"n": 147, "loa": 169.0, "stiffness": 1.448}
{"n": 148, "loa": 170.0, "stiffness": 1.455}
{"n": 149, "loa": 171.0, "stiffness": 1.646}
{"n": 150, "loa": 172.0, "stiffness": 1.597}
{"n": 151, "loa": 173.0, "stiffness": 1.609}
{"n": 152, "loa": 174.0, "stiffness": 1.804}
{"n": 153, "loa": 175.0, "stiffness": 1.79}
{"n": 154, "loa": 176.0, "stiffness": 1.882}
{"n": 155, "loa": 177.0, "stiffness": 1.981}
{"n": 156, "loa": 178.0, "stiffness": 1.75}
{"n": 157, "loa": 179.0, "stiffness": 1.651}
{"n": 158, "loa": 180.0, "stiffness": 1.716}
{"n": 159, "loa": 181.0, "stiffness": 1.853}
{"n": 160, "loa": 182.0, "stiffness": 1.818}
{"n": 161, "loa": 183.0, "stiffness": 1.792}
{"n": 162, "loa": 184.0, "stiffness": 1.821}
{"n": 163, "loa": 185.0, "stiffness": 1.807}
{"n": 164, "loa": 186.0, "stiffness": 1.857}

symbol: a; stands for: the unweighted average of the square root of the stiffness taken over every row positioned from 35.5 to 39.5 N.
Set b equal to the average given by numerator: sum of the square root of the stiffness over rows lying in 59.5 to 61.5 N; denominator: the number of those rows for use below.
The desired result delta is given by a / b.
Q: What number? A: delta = 0.95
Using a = 1.06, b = 1.12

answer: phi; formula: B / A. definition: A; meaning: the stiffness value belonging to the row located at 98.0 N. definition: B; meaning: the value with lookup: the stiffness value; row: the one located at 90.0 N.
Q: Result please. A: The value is 0.9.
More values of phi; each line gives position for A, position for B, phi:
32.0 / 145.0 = 0.9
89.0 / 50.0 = 0.7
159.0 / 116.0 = 2.0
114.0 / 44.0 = 0.6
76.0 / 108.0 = 1.3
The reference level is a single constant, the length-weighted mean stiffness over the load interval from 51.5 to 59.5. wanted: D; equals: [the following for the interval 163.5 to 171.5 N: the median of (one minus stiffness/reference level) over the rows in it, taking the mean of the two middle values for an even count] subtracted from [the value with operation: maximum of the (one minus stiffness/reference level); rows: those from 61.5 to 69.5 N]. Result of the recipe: 0.2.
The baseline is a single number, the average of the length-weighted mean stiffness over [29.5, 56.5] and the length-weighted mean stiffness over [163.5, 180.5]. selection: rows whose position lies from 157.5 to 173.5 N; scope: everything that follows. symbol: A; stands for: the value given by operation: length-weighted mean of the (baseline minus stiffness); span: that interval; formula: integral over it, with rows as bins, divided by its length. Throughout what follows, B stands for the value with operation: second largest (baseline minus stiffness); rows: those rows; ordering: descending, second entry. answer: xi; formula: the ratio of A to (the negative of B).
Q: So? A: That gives -0.2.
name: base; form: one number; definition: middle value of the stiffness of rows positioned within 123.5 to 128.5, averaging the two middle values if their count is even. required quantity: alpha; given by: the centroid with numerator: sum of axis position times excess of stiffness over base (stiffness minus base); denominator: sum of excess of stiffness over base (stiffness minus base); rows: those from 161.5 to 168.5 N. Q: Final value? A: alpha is 164.3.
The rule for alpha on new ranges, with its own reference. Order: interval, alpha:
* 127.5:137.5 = 134.3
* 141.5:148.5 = 145.3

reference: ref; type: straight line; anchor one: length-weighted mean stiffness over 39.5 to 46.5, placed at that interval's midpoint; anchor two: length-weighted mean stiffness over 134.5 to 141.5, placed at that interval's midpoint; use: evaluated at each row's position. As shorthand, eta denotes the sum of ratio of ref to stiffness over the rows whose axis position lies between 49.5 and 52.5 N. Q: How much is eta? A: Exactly 3.2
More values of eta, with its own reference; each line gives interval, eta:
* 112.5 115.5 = 2.2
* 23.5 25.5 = 2.4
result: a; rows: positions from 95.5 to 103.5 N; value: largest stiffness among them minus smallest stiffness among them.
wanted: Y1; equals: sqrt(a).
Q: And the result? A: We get 0.50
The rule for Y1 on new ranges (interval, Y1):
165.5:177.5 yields 0.82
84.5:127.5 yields 0.65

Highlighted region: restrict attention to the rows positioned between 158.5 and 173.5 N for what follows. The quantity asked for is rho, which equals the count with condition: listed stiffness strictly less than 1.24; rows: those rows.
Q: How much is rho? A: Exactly 6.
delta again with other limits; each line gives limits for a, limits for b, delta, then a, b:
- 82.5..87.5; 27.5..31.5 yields 1.17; 1.19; 1.02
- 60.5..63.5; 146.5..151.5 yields 1.27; 1.11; 0.87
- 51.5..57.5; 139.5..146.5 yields 1.00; 1.03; 1.03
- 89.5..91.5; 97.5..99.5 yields 1.02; 1.24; 1.21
